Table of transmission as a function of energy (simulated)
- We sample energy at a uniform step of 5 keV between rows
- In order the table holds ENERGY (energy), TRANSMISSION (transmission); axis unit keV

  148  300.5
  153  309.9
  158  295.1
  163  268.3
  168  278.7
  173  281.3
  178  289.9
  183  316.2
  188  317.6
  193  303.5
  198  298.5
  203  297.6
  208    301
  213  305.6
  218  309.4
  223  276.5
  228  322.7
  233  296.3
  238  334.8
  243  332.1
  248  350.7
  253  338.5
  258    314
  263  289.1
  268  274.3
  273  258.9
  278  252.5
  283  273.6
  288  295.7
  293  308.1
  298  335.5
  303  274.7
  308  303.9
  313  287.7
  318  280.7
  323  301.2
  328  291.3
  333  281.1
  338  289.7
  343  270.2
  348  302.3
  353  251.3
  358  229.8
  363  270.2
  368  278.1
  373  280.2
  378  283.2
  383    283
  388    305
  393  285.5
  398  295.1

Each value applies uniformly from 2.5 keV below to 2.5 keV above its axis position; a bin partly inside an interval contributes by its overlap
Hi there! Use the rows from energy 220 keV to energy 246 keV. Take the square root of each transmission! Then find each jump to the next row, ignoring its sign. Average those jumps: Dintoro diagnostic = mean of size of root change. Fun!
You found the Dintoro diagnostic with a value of 0.81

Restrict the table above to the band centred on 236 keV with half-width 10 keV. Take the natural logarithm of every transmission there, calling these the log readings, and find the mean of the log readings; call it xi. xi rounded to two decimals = 5.77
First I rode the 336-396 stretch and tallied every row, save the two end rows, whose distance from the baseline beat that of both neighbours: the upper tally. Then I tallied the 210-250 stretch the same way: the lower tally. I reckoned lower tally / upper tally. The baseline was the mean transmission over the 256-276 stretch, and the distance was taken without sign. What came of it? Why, 1.5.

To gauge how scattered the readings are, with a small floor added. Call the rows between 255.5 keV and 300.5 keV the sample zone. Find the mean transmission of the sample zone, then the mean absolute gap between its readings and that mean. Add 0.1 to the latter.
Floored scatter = 22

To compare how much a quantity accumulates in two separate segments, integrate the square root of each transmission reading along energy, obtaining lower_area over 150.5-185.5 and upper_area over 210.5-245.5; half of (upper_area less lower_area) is 10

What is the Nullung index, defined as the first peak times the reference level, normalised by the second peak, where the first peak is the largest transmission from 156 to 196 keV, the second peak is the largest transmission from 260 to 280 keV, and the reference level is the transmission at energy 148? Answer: 330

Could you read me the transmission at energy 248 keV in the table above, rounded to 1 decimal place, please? 350.7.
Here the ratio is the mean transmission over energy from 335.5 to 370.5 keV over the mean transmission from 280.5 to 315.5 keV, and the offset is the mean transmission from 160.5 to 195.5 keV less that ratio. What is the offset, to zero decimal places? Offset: 293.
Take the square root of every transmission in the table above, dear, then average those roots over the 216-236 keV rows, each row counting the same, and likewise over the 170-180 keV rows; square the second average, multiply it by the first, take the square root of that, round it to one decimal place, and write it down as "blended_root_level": 70.4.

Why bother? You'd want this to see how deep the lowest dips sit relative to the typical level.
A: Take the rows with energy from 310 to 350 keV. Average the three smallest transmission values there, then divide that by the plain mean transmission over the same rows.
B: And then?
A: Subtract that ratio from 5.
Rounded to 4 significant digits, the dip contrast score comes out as 4.037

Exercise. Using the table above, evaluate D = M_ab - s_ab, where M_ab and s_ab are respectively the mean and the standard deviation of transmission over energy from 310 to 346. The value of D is 277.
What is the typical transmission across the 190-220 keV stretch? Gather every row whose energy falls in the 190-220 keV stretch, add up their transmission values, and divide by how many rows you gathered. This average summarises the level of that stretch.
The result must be 303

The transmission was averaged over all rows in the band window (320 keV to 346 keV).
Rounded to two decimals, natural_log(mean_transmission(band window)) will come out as 5.66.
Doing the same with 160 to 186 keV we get 5.66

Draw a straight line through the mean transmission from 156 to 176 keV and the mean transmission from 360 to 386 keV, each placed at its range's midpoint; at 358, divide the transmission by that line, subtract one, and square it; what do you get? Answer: 0.031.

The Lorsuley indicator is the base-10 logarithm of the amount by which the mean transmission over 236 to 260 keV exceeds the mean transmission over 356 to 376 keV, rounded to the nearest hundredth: 1.84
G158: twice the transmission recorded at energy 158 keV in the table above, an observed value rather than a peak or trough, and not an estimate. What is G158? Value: 590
